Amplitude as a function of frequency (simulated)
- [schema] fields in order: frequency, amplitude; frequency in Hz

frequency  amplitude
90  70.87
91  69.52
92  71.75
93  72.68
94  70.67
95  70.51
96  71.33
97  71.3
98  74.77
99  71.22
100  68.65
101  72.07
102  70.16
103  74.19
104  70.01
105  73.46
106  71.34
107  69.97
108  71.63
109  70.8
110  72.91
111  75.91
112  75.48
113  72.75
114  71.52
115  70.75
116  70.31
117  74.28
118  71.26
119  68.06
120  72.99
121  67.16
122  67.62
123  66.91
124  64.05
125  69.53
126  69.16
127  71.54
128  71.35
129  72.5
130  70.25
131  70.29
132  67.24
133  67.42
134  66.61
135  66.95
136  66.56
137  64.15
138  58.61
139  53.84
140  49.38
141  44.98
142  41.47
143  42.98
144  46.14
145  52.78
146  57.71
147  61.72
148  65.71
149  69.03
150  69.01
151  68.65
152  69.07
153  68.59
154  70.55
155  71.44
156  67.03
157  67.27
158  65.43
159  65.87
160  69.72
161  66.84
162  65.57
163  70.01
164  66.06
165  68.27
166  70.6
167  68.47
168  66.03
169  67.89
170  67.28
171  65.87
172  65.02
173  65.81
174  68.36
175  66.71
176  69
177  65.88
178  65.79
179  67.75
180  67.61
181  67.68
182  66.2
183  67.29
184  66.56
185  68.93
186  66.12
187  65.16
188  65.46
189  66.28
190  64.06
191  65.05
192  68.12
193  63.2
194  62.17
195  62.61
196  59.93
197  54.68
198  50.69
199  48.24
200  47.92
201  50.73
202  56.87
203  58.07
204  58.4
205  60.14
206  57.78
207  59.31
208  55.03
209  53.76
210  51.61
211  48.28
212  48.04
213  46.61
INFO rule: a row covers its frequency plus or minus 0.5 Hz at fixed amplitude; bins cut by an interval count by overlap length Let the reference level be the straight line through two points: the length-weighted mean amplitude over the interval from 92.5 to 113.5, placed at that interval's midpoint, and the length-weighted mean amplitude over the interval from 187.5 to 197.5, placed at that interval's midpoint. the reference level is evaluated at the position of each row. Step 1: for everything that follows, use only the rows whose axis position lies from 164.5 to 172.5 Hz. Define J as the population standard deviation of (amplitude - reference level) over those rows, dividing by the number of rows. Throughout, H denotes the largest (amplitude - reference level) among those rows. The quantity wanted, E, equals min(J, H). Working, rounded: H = 4.8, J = 1.5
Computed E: 1.5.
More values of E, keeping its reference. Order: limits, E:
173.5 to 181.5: 1.1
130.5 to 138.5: 1.1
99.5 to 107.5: 1.8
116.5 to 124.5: 3.1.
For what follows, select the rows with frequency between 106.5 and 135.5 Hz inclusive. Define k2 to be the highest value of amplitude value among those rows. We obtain 75.91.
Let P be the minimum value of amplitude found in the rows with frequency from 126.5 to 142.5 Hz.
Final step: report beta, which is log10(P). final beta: 1.618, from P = 41.47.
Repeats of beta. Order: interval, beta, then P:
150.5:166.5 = 1.816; 65.43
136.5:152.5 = 1.618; 41.47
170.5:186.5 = 1.813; 65.02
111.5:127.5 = 1.807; 64.05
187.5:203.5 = 1.681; 47.92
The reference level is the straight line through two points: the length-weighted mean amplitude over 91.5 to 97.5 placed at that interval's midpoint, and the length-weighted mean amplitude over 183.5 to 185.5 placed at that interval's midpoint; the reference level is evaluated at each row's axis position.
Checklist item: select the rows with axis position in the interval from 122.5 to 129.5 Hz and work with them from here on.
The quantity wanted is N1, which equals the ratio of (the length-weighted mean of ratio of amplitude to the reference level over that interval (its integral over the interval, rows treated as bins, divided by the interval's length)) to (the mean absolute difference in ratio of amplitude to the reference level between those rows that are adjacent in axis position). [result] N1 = 33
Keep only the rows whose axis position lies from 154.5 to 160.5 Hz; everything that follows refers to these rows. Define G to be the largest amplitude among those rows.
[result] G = 71.44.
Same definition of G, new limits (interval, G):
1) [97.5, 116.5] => 75.91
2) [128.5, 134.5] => 72.5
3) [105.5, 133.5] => 75.91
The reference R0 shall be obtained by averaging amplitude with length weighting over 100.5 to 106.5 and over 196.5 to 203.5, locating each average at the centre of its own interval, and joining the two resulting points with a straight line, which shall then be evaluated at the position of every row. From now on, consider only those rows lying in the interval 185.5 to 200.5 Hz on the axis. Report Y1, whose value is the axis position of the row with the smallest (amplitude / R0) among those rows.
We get 200 Hz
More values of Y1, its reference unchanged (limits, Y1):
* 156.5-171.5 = 158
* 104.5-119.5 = 107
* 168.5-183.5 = 172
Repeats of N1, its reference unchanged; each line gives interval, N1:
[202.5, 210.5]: 29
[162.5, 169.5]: 27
